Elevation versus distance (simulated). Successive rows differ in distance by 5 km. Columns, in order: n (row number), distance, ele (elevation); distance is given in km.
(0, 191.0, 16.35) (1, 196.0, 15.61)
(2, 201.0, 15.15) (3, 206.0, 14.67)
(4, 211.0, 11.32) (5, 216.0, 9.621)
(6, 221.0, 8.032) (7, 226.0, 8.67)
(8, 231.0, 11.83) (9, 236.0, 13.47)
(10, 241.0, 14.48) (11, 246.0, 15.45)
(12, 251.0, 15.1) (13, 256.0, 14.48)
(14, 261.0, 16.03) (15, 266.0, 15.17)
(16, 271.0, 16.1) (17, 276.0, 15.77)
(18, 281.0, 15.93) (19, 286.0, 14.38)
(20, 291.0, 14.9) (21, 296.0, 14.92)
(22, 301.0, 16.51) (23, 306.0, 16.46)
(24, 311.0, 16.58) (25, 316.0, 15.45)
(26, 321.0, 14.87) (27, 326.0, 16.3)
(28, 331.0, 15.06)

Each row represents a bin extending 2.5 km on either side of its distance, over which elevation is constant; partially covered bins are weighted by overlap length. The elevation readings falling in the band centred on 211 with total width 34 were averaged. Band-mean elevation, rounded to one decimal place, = 11.9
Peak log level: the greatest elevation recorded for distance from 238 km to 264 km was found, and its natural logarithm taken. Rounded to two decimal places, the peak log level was 2.77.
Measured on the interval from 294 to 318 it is 2.81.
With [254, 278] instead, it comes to 2.78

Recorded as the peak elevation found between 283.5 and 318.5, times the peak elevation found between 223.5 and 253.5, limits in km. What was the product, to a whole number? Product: 256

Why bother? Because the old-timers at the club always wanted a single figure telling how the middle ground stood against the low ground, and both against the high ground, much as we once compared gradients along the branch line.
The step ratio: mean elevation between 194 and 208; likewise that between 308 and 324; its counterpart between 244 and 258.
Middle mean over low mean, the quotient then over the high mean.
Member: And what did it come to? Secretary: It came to 0.063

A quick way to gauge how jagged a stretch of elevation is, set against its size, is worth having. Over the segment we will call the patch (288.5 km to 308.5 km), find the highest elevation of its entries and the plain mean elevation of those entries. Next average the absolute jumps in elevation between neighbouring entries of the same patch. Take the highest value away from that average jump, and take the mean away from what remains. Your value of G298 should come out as -31.7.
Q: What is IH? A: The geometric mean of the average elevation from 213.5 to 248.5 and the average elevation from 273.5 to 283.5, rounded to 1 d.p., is 13.6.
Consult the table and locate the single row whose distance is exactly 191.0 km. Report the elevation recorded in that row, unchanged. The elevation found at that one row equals 16.35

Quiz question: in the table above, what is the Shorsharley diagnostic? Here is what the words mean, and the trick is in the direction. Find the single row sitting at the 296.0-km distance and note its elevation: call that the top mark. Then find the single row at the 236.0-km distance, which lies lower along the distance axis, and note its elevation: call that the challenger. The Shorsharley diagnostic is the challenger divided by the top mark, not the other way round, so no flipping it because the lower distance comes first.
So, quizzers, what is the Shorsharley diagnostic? 0.90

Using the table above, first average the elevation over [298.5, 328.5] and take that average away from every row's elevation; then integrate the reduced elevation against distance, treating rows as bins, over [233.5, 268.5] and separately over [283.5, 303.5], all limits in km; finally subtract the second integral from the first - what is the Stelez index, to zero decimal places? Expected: -23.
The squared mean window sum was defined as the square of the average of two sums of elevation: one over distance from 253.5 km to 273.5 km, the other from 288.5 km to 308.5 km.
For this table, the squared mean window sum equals 3879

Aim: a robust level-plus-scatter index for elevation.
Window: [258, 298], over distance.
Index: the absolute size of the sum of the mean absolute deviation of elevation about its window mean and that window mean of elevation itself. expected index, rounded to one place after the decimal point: 16.0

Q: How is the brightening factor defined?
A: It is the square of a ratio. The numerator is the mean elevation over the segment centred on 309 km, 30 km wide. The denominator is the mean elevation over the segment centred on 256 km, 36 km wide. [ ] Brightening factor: 1.1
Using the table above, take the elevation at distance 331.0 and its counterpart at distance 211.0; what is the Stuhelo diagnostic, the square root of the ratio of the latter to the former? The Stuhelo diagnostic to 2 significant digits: 0.87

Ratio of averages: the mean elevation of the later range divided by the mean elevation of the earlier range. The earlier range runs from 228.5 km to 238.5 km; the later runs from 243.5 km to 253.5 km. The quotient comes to 1.21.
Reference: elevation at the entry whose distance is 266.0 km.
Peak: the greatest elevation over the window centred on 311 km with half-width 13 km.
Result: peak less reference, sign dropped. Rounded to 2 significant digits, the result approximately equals 1.4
